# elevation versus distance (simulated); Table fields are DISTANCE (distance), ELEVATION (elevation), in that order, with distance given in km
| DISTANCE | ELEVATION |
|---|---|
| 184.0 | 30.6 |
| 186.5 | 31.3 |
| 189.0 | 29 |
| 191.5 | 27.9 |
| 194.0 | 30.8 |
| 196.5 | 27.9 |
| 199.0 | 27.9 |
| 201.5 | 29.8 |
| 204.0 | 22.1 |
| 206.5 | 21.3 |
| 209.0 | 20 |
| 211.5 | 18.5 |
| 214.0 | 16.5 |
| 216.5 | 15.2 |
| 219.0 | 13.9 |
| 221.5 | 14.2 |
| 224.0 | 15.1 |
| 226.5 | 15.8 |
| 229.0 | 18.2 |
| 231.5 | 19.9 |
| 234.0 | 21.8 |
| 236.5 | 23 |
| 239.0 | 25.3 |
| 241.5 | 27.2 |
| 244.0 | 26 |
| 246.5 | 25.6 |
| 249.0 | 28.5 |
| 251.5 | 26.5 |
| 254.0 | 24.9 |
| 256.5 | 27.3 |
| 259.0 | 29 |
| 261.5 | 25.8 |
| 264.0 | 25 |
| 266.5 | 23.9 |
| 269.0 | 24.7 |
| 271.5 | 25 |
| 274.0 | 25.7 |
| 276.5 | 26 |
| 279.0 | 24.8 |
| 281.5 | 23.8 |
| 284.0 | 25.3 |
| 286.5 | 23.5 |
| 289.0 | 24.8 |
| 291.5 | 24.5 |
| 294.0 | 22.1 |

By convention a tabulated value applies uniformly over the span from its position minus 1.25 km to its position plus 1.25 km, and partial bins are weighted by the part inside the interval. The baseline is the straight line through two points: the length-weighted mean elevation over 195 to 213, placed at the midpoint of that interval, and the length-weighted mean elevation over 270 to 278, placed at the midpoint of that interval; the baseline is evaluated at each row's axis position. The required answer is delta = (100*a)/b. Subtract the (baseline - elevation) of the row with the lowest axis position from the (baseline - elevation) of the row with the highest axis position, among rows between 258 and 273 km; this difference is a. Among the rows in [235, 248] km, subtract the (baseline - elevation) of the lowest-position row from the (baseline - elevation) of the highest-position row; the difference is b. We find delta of -181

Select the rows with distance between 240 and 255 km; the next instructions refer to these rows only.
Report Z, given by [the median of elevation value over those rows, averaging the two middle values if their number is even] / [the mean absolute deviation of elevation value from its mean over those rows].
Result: 28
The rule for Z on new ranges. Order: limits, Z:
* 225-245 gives 7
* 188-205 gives 17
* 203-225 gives 6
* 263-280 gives 52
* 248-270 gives 18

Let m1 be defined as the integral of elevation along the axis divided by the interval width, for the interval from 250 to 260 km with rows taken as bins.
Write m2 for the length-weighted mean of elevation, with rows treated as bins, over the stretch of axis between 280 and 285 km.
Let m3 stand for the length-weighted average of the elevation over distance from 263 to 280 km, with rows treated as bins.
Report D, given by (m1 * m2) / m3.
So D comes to 26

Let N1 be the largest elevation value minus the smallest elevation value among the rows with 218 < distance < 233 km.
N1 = 6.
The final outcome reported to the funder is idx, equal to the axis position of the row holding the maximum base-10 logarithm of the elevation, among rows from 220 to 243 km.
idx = 241.5 km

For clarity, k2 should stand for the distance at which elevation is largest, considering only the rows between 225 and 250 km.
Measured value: 249.0 km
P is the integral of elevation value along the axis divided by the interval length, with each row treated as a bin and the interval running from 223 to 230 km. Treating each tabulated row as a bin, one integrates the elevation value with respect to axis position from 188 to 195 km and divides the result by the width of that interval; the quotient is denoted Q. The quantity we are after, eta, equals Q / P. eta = 1.79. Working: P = 16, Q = 29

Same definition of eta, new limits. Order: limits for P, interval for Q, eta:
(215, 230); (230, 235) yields 1.34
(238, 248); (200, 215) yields 0.83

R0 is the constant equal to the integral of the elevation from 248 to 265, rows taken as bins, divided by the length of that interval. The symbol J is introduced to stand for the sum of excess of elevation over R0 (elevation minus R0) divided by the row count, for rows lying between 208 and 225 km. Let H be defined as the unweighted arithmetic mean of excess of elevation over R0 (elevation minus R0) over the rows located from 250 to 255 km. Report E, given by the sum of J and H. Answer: -11.5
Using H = -1.0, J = -10.5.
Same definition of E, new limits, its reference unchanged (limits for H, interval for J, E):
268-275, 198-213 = -5.0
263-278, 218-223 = -14.3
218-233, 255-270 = -11.3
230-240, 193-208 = -4.3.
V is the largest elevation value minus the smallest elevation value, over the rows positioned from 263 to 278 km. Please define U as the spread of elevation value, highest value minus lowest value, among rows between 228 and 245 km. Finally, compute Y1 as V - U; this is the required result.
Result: -6.9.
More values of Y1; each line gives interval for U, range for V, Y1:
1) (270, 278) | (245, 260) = 3.1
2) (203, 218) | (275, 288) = -4.4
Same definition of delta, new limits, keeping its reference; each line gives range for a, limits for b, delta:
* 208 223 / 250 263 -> 656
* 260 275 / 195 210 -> 5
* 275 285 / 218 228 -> -50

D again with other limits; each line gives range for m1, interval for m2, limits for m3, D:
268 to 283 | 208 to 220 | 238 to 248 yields 16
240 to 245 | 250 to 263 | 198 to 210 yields 29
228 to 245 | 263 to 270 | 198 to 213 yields 25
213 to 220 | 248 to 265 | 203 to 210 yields 19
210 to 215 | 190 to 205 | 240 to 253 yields 18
